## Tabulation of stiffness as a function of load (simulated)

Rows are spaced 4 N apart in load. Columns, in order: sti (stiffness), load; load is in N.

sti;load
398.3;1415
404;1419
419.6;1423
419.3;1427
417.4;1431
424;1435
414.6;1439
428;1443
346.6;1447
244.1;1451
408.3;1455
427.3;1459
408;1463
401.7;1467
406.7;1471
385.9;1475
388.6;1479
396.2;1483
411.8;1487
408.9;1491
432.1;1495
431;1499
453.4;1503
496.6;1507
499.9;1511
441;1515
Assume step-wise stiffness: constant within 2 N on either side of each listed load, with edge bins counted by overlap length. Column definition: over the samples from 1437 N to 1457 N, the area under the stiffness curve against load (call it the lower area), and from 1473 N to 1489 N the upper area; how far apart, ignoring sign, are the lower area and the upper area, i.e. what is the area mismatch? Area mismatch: 1036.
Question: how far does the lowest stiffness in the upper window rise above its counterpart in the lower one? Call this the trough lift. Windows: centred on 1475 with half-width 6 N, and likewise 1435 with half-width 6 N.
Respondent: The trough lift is -29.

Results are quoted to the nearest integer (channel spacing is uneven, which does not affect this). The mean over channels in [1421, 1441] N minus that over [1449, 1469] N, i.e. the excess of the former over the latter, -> 41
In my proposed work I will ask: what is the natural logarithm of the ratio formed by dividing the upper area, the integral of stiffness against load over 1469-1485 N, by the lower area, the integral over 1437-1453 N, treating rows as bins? 0.10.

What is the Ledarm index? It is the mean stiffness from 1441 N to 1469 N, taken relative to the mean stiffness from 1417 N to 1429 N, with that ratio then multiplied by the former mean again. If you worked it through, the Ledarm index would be 350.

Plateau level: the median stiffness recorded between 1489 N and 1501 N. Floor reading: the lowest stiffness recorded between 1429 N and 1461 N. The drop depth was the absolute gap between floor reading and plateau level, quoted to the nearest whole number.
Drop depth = 187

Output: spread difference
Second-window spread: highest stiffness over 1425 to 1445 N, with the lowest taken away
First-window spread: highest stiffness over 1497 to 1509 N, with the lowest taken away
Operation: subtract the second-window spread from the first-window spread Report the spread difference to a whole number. 52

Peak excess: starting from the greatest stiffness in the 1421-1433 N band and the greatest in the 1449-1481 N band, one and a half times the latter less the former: 221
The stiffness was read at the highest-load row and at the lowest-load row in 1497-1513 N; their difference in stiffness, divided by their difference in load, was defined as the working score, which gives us 5.7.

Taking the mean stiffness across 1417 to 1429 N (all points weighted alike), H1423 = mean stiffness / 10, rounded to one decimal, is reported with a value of 41.4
